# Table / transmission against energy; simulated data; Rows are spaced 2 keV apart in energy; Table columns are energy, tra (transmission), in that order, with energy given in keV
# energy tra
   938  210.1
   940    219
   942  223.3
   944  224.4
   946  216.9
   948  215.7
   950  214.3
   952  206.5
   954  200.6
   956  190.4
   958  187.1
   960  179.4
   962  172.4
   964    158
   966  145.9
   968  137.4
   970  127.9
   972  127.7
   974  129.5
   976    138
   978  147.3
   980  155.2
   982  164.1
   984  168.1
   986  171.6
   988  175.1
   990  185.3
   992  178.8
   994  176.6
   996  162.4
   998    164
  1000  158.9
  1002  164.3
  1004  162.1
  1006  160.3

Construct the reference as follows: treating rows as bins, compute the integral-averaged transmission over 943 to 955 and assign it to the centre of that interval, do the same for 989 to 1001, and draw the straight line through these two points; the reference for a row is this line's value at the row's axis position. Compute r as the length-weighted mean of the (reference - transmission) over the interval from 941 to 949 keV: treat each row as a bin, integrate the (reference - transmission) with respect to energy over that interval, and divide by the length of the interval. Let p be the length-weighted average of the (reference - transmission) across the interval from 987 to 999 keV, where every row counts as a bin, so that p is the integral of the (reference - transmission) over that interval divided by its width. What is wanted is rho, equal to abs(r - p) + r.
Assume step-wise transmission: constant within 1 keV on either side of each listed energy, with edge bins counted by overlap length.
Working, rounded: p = -1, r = -3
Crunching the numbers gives -1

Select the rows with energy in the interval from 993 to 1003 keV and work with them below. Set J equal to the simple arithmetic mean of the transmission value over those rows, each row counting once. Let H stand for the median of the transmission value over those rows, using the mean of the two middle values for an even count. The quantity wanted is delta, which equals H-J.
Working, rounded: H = 164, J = 165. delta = -1.2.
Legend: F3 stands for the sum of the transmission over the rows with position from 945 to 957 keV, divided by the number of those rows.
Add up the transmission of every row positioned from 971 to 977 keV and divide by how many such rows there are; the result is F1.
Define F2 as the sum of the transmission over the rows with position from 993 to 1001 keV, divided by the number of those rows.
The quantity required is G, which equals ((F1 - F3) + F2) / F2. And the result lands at 0.54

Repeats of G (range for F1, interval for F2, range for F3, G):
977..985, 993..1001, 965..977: 1.15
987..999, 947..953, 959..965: 1.02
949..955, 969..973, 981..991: 1.27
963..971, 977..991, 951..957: 0.66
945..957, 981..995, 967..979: 1.42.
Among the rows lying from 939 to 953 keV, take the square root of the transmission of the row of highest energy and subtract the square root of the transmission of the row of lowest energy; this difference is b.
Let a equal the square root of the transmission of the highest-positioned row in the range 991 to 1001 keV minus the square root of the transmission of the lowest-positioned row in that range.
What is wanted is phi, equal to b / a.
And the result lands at 0.6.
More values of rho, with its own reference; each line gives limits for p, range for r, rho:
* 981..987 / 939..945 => 13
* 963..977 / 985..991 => 56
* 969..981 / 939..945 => 52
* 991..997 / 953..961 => 33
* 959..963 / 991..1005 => 26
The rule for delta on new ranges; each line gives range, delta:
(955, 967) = 3.7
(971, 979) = -1.9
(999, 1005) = 0.3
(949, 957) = 0.6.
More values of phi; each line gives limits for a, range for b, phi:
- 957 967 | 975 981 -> -0.4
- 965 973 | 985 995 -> -0.2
